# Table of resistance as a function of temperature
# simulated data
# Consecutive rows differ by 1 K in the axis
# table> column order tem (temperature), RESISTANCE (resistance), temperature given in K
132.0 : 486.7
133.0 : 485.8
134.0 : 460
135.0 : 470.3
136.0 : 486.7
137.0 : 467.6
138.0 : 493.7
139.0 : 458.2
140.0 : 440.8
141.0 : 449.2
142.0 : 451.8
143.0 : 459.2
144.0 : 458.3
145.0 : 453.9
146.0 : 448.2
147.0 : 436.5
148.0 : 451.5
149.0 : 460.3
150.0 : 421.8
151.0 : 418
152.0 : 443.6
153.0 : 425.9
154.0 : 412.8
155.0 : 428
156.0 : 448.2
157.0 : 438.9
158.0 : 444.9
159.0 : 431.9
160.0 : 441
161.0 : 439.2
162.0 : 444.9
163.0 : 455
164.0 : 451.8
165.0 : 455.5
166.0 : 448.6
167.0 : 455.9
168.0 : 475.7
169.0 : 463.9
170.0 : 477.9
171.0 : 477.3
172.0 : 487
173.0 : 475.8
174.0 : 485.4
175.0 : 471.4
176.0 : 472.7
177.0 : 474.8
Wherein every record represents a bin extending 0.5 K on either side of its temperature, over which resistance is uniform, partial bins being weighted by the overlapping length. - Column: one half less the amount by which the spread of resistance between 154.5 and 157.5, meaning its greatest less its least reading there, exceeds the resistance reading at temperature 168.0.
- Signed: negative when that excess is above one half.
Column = 456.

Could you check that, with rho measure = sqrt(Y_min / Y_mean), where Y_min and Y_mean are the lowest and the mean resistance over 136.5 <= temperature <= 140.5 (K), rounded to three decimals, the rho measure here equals 0.974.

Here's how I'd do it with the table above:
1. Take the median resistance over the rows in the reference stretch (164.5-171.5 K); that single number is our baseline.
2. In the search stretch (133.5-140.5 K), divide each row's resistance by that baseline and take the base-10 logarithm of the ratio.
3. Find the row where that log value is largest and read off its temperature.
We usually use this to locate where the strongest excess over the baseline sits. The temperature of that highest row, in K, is 138.0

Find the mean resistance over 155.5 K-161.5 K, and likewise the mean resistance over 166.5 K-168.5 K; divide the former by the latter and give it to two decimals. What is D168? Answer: 0.95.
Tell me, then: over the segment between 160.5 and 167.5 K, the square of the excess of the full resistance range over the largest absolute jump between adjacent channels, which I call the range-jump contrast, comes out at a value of 44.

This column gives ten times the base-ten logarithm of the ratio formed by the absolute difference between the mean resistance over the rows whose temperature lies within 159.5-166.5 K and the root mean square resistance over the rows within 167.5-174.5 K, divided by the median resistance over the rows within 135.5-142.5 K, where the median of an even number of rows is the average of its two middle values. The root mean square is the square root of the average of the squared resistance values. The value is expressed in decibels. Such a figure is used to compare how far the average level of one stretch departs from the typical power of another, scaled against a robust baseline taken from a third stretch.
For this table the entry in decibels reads -11.9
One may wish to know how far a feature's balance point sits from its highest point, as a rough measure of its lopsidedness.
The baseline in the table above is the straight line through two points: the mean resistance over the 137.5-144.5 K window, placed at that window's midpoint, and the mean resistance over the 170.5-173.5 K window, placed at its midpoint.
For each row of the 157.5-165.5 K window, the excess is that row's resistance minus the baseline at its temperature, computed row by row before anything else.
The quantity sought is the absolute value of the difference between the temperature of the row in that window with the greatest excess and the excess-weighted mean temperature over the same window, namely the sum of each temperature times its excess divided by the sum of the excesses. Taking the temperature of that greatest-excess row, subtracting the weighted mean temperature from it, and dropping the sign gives 1.9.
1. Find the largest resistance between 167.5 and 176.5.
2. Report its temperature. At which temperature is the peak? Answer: 172.0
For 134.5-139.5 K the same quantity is 138.0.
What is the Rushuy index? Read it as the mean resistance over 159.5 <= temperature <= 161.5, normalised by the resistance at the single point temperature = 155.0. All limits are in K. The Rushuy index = 1.03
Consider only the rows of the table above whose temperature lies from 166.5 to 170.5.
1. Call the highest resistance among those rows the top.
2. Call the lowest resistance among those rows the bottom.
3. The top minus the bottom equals 22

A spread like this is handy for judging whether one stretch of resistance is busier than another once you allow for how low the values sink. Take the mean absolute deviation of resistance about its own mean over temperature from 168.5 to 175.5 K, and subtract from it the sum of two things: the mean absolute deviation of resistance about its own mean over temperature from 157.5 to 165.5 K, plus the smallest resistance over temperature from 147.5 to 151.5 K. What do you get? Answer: -419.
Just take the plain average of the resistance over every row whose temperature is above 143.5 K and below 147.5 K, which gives 449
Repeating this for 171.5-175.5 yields 480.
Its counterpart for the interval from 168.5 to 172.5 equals 477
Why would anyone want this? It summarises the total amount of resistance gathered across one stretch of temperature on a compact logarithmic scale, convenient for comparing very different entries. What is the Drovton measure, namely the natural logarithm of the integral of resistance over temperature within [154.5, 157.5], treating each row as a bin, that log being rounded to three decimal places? 7.182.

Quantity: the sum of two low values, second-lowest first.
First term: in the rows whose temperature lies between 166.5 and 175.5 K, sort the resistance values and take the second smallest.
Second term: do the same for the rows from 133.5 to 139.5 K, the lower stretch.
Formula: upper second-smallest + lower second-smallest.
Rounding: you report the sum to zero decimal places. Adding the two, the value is 924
